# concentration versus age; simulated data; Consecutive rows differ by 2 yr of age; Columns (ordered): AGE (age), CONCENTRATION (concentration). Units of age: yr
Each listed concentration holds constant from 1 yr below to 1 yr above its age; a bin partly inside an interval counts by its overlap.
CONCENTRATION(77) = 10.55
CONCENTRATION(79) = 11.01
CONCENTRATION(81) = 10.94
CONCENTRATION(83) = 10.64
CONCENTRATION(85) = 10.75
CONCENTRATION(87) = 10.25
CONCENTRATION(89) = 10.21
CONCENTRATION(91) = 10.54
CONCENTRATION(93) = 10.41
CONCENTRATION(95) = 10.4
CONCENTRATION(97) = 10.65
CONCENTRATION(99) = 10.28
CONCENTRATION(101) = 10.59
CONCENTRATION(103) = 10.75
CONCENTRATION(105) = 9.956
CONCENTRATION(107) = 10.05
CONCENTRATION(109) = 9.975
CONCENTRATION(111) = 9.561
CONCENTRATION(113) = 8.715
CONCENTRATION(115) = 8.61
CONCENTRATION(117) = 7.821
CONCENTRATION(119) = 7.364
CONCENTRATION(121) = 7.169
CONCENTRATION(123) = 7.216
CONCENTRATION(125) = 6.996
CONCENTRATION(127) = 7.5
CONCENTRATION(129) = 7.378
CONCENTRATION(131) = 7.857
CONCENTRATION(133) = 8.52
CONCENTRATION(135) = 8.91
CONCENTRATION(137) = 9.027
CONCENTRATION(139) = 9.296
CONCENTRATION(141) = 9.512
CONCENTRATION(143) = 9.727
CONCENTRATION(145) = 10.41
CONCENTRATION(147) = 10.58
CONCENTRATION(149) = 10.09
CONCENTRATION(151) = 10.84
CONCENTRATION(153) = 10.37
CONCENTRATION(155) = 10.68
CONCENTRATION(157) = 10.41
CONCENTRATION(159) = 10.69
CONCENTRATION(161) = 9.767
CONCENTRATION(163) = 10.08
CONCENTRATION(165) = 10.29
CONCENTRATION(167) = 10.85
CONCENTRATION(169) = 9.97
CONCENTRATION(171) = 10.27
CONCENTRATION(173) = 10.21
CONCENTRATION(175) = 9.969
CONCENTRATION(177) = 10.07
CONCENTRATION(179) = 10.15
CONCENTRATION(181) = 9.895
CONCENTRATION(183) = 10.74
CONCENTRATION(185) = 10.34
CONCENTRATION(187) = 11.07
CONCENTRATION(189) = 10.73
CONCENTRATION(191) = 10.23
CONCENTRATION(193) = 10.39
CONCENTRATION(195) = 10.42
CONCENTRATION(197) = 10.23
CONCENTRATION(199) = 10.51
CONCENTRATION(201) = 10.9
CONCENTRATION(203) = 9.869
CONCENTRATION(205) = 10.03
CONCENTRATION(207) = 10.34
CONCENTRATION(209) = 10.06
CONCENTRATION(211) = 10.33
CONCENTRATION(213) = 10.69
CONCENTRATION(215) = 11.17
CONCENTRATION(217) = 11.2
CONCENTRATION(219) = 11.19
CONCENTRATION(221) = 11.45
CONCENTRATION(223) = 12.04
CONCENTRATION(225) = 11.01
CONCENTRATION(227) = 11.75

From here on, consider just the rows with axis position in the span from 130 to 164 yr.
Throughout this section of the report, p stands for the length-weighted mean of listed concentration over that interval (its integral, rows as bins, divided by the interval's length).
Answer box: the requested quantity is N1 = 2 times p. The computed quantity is 19.6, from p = 9.8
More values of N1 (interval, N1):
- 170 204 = 20.7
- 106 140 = 16.7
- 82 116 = 20.3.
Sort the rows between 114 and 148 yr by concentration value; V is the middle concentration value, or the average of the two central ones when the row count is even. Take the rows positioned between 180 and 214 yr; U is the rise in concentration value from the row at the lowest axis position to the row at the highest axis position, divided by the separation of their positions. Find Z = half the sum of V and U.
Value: 4.27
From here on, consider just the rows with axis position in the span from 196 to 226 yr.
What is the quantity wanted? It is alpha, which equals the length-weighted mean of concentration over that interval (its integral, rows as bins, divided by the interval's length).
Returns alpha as 10.7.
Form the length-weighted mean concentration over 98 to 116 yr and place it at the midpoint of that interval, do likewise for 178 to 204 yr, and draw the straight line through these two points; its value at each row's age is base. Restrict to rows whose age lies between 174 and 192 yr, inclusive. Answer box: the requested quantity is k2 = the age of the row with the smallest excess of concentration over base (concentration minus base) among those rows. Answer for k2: 181 yr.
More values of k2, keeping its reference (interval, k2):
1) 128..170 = 129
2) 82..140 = 125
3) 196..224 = 203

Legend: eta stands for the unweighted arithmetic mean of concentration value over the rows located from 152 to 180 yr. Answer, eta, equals 10.3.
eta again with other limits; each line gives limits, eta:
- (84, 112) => 10.3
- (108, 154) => 8.8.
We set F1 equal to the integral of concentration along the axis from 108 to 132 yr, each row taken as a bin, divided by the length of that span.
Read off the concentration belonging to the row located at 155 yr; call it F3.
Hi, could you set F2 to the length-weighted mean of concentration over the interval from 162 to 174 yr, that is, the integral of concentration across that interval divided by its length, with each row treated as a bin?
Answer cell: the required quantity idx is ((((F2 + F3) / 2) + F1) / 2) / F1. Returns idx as 1.15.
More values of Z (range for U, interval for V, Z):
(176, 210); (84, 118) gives 5.12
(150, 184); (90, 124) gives 4.99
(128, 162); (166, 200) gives 5.17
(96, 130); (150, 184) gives 5.08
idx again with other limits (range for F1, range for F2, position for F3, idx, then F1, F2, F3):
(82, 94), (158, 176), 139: 0.97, 10.5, 10.2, 9.296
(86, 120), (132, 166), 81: 1.03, 9.8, 10.0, 10.94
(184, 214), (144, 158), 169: 0.99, 10.4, 10.5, 9.97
